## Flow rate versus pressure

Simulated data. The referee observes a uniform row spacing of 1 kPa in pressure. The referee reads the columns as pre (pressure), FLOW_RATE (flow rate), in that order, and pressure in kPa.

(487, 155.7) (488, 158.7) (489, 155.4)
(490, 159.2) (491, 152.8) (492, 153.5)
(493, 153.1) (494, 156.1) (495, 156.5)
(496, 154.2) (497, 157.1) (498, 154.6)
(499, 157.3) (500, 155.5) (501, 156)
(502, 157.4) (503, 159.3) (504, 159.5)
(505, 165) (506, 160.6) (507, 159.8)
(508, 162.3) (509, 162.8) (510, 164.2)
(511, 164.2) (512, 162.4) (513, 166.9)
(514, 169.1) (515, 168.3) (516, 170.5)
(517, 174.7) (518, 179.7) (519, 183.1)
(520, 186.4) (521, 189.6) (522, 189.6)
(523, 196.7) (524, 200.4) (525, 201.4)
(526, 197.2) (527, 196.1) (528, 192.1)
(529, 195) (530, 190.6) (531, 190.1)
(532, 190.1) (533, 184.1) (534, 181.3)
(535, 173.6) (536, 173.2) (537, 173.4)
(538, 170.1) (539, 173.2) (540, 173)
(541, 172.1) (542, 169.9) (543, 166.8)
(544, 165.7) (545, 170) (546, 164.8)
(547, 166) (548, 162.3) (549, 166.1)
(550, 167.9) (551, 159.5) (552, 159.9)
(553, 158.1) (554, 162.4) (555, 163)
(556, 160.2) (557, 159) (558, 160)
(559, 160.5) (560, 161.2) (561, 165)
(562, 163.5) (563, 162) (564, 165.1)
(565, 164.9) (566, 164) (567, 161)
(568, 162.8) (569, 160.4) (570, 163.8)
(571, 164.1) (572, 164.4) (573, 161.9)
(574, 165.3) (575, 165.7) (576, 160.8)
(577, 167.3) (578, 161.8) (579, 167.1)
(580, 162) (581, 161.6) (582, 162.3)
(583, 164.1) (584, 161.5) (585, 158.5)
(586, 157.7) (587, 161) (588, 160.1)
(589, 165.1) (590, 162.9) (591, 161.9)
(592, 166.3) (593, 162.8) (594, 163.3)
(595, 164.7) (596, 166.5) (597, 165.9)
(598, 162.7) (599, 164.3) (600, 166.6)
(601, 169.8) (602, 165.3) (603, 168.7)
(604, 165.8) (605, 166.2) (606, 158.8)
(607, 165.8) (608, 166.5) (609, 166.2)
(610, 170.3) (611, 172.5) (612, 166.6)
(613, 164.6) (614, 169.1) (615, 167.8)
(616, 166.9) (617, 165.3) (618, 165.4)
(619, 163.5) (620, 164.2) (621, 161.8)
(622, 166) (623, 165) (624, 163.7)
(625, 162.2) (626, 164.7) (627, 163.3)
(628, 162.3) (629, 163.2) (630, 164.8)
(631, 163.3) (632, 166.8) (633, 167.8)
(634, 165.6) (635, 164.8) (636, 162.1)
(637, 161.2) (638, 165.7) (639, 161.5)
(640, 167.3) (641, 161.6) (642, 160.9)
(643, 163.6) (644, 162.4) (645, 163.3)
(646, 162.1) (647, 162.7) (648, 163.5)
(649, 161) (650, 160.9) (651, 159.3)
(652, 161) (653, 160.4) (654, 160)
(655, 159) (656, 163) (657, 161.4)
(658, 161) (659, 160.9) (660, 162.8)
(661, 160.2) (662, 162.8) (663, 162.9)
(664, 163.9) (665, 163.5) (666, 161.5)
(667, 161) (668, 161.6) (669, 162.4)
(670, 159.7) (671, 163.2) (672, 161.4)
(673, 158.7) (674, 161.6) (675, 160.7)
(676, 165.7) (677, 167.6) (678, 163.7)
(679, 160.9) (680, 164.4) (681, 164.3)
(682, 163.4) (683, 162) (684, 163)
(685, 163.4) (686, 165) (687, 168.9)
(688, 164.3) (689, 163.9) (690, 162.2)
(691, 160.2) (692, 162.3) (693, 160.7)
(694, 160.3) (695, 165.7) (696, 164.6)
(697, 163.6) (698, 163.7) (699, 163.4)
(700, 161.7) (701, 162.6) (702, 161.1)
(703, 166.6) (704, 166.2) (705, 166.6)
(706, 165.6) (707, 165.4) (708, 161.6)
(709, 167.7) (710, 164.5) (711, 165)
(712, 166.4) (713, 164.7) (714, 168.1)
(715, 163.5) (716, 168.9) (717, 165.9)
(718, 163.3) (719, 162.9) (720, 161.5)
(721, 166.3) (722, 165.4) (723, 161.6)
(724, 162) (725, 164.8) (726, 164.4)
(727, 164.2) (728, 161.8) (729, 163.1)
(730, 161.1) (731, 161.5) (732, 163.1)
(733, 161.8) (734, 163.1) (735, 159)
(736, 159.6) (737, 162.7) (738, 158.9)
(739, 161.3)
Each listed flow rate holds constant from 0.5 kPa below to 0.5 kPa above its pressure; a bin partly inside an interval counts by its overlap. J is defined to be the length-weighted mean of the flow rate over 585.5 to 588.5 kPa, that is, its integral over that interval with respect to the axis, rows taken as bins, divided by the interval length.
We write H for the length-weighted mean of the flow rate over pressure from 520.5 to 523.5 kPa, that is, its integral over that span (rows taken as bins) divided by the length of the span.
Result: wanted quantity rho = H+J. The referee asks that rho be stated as 352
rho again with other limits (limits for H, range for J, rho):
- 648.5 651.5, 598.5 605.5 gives 327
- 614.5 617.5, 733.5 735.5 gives 328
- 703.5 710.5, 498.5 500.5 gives 322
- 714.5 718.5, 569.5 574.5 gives 329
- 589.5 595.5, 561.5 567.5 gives 327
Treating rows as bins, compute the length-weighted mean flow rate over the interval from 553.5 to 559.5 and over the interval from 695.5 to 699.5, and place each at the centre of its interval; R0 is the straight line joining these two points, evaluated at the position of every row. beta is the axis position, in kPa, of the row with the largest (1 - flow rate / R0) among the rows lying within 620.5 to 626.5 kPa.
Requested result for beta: 621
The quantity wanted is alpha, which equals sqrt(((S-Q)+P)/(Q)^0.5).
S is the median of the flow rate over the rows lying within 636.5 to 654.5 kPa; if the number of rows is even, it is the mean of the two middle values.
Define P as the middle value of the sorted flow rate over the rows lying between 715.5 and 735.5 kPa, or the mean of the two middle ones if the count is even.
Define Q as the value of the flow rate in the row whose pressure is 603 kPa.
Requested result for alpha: 3.47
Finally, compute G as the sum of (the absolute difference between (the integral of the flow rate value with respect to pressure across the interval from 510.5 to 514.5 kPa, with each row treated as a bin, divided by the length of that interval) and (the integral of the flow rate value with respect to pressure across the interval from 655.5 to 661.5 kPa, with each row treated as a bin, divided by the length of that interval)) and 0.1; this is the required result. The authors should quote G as 4.2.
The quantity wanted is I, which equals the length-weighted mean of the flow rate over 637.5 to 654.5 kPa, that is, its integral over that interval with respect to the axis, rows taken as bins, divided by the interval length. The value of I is 162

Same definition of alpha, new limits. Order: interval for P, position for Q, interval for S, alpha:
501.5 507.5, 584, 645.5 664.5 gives 3.54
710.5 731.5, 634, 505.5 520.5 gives 3.59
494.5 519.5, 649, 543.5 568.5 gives 3.60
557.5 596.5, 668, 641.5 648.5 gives 3.59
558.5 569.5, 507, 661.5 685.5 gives 3.62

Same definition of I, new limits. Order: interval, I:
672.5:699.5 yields 163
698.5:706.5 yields 164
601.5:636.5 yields 165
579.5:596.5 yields 162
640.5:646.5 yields 162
